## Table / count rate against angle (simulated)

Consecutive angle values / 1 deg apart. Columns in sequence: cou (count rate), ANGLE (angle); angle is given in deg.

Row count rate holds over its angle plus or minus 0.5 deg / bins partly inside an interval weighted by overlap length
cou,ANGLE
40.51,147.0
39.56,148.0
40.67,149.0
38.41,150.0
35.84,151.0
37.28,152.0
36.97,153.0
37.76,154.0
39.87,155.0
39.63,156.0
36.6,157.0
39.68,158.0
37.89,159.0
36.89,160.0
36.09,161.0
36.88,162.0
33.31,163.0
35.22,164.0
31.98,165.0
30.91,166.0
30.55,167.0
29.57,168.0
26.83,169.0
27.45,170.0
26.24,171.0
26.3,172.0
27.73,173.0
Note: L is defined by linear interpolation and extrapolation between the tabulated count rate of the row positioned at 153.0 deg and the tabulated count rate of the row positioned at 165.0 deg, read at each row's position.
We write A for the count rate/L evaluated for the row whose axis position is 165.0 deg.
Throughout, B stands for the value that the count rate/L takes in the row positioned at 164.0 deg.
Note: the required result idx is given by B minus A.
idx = 0.09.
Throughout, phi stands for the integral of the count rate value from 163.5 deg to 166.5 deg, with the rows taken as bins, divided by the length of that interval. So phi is 33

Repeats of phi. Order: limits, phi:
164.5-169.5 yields 30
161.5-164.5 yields 35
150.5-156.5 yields 38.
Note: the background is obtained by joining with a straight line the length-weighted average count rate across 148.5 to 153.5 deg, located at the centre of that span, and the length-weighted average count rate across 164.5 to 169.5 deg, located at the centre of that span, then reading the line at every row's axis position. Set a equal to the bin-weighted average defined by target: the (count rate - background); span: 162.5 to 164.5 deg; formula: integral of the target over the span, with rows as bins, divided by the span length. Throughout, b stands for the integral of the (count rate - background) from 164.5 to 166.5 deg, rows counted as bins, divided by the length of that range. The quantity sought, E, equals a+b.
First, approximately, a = 2.6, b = 1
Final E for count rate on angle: 3.3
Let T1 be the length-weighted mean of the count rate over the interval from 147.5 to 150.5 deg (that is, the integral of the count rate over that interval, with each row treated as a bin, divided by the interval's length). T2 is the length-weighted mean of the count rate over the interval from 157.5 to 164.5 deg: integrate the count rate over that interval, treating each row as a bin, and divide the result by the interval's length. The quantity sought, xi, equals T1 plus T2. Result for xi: 76.1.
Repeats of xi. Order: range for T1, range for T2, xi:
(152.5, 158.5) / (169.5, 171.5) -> 65.3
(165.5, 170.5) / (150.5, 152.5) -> 65.6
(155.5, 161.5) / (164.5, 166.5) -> 69.2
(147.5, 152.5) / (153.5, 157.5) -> 76.8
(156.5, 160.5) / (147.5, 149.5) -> 77.9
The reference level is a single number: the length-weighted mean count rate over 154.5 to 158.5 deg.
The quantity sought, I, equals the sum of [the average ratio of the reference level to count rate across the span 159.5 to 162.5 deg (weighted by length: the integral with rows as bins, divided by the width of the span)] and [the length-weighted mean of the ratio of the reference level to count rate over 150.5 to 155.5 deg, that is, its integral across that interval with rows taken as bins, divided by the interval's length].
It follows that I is 2.10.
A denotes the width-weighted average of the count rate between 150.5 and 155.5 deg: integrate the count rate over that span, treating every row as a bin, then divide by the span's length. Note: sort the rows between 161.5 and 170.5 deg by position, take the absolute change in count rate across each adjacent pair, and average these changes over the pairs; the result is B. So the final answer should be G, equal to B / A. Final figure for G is 0.048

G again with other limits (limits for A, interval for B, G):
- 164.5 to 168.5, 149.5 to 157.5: 0.049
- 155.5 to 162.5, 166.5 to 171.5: 0.037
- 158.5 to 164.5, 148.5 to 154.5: 0.041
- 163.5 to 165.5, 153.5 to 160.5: 0.056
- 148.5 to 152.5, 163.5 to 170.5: 0.039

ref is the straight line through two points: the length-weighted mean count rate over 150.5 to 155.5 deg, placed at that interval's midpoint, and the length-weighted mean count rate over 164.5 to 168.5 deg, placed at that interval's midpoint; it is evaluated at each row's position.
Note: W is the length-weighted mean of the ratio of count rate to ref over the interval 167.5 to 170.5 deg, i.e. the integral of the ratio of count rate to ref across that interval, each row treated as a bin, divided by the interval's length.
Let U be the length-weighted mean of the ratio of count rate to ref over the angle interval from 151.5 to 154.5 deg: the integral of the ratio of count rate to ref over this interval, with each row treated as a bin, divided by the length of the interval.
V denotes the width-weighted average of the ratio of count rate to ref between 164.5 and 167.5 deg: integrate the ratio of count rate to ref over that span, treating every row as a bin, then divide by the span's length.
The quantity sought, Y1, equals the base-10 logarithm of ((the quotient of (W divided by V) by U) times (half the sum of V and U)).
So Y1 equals -0.023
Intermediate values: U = 0.99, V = 1.00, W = 0.95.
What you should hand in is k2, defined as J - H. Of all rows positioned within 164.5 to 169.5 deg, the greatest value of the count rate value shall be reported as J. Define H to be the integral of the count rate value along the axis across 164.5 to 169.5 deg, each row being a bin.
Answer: -118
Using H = 150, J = 31.98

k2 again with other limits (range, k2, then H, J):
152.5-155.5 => -75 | 115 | 39.87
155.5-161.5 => -187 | 227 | 39.68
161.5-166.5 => -131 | 168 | 36.88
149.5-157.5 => -262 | 302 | 39.87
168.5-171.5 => -53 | 81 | 27.45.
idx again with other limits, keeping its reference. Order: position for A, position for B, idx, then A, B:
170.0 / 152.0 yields 0.08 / 0.92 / 1.00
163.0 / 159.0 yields 0.08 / 1.02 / 1.10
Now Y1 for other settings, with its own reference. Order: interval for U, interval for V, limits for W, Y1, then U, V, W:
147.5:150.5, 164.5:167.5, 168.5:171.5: -0.034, 1.00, 1.00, 0.93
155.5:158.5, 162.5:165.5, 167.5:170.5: -0.051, 1.09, 1.05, 0.95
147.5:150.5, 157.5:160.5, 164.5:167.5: -0.019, 1.00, 1.10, 1.00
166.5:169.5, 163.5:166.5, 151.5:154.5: -0.002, 0.97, 1.04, 0.99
